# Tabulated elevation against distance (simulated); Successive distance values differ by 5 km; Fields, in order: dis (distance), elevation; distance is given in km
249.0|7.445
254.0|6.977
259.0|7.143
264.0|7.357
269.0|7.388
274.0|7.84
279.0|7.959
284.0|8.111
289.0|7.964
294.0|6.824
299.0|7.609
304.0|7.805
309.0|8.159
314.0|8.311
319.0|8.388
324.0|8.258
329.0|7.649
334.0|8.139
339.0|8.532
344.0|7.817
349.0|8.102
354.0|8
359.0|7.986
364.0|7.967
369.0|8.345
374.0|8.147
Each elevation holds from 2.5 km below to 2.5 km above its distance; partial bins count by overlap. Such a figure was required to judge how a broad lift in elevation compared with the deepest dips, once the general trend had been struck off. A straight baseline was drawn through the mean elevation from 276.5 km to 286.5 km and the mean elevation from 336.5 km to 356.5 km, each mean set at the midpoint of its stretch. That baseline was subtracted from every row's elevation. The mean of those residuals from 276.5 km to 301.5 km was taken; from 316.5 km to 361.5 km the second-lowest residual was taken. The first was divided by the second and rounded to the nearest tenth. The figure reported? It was 1.2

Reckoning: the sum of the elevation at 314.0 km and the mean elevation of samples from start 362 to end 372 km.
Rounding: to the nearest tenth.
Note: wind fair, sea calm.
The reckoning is 16.5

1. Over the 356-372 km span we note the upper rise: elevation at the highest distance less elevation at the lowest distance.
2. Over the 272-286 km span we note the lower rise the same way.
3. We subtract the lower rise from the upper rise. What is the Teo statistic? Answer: 0.1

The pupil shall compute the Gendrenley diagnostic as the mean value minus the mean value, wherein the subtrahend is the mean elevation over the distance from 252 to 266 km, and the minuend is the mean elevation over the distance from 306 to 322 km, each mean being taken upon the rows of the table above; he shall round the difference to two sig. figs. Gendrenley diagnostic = 1.1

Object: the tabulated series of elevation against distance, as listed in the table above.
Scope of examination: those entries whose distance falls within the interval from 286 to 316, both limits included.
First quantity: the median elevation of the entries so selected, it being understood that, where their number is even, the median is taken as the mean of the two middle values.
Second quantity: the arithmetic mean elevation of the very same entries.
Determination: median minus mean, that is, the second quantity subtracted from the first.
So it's 0.11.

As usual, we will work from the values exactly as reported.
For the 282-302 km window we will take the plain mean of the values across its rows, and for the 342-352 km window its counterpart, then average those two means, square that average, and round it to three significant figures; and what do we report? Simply 60.7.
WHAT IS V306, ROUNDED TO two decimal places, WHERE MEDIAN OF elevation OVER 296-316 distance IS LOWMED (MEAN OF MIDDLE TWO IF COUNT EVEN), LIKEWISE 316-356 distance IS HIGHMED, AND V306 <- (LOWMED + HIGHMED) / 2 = 8.05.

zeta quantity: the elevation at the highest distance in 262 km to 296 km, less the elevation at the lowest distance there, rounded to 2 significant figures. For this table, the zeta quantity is -0.53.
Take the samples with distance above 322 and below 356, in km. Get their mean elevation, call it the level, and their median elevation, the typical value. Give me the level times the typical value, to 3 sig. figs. 65.4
